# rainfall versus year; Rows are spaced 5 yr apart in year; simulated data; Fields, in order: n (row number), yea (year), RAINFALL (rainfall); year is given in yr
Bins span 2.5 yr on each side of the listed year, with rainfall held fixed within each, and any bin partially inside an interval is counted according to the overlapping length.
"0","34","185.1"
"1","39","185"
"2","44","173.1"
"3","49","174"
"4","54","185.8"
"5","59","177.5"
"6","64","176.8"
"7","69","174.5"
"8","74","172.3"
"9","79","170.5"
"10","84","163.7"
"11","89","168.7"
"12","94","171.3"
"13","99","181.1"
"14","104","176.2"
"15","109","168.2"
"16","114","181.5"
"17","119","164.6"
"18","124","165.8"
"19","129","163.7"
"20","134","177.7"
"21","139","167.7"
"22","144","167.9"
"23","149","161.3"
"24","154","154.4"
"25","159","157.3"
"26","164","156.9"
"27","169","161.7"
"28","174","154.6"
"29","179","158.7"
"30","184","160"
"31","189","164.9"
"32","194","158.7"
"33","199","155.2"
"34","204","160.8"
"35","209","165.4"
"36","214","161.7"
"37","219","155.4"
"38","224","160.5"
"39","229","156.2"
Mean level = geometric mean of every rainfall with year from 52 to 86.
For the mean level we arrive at 174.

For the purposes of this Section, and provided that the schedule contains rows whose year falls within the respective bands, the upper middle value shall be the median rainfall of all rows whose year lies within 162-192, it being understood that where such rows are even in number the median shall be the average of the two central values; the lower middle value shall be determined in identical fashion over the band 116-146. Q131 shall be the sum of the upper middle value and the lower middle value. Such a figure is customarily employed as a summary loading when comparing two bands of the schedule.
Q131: 326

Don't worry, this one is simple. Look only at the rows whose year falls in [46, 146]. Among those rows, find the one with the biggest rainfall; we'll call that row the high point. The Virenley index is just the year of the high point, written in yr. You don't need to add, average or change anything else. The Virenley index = 54 yr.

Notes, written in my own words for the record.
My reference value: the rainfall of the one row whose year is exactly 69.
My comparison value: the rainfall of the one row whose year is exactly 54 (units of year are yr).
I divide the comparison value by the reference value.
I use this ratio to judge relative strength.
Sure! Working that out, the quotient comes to 1.06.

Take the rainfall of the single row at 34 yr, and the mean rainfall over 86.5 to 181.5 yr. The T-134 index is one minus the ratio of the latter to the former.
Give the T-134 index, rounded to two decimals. 0.10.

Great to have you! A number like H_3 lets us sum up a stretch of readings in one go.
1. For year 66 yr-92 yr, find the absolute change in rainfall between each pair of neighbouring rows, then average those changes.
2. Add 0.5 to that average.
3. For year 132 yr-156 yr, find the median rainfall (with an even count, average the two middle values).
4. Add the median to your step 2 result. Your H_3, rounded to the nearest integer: 172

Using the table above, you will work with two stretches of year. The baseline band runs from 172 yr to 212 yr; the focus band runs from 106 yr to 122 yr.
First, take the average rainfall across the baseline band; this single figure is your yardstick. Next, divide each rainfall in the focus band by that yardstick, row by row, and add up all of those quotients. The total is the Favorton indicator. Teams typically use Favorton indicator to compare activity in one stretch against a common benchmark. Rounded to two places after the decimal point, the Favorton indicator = 3.22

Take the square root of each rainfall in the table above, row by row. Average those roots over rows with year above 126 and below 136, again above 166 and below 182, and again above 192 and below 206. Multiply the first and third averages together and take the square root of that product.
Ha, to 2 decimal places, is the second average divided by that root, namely 0.98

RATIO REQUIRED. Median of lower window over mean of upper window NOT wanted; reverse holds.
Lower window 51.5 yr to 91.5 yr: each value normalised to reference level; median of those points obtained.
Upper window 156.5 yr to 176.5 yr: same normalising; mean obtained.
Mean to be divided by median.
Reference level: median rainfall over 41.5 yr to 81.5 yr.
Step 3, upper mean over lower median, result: 0.91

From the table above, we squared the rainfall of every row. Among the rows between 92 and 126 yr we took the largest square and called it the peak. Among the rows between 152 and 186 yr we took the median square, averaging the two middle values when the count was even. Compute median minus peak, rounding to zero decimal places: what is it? -8199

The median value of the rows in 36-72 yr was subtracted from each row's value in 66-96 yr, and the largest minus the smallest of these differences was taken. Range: 11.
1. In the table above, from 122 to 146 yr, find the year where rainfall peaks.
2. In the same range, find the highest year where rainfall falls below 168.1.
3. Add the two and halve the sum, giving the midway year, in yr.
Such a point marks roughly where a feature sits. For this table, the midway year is 139.0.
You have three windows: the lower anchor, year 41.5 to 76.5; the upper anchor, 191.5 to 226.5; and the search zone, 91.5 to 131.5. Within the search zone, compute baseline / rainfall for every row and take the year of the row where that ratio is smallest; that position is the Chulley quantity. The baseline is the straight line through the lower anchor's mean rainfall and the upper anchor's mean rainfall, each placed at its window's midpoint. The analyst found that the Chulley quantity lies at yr 114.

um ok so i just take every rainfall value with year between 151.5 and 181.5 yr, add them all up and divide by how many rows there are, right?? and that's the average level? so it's 157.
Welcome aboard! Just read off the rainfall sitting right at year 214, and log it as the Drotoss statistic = 161.7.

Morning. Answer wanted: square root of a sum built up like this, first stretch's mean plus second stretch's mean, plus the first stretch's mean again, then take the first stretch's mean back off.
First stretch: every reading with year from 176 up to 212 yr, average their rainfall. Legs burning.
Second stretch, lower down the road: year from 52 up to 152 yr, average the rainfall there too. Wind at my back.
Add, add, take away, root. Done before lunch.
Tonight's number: 18.2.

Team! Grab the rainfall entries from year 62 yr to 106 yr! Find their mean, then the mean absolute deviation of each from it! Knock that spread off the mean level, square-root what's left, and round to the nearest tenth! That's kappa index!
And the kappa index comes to 13.0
